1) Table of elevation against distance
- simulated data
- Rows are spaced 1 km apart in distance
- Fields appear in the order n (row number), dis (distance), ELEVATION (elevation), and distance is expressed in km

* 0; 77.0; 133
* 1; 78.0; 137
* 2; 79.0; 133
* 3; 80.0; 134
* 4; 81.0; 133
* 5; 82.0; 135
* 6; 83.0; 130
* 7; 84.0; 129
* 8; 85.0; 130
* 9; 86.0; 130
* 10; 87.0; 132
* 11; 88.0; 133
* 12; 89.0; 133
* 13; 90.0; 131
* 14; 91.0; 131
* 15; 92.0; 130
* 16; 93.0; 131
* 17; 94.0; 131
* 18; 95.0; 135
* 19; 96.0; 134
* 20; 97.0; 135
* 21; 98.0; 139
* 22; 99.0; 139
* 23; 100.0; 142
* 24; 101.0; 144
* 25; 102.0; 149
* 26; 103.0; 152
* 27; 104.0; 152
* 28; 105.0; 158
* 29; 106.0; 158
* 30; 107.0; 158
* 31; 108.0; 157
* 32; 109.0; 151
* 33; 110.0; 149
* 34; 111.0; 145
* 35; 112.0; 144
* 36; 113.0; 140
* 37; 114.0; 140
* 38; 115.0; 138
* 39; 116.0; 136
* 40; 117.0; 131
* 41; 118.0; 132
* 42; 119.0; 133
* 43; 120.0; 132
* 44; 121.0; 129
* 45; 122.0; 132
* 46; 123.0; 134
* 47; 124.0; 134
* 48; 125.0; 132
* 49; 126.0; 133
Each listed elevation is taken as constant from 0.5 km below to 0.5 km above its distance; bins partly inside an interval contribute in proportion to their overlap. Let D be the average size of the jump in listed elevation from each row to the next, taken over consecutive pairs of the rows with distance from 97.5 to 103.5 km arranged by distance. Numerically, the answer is 2.60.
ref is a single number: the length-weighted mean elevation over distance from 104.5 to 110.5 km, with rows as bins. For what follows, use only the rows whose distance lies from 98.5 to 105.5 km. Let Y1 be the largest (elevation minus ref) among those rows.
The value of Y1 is 3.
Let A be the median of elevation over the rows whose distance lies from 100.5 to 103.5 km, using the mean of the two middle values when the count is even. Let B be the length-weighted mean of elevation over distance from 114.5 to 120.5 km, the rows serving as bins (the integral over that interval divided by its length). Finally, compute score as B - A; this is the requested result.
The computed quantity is -15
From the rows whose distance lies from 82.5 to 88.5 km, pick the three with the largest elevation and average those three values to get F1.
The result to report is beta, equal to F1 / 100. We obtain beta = 1.32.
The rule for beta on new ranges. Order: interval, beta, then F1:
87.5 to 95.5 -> 1.34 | 134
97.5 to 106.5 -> 1.56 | 156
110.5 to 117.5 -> 1.43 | 143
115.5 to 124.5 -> 1.35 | 135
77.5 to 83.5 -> 1.35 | 135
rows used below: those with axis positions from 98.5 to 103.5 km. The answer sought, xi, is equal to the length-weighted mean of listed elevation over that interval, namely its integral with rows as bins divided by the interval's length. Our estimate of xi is 145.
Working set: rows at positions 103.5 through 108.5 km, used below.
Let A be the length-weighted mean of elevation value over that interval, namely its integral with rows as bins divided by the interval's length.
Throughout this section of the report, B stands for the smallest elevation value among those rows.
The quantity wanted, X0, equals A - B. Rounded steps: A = 157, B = 152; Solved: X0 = 4.6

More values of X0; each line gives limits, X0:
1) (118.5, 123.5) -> 3.0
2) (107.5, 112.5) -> 5.2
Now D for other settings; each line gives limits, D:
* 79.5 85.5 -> 2.00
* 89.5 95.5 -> 1.20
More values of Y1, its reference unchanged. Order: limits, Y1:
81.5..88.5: -20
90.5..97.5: -20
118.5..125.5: -21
